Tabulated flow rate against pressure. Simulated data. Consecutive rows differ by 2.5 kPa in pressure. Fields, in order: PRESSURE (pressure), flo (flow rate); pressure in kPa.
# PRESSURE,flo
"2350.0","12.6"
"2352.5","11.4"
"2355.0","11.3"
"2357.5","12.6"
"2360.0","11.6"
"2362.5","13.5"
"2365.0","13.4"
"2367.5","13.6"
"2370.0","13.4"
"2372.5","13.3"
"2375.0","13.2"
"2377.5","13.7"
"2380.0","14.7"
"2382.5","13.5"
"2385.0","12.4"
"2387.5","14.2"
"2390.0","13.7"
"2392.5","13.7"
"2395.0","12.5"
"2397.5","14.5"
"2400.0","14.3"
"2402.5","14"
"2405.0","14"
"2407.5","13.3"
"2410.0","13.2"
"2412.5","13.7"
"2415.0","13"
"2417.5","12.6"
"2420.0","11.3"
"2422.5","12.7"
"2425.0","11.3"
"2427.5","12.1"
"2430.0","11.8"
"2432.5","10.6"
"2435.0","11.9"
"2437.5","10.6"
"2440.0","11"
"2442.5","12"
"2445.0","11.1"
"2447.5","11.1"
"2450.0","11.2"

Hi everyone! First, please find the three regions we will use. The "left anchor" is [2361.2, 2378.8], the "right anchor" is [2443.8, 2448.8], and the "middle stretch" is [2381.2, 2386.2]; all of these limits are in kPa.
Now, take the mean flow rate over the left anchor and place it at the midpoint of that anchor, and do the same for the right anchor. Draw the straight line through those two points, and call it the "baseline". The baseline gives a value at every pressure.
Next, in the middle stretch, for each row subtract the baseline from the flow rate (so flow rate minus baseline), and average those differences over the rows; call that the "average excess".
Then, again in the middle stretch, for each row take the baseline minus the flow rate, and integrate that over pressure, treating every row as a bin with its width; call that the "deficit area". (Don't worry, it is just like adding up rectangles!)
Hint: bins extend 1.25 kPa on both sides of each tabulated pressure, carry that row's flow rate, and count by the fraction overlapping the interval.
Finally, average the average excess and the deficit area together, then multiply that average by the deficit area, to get 0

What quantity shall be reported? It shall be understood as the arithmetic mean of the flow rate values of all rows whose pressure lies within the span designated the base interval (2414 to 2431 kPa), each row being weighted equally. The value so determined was 12.1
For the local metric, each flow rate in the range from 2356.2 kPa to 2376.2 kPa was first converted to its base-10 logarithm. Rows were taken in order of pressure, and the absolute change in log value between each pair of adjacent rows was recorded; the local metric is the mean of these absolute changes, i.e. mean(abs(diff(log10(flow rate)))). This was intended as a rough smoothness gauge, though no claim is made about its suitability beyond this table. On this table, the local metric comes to 0.018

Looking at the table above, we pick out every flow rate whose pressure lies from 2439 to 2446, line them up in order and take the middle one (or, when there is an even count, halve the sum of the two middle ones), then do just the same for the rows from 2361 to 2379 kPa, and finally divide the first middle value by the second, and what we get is 0.83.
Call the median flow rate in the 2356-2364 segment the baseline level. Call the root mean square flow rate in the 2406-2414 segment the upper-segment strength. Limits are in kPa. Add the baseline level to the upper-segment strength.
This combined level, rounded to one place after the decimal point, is 26.0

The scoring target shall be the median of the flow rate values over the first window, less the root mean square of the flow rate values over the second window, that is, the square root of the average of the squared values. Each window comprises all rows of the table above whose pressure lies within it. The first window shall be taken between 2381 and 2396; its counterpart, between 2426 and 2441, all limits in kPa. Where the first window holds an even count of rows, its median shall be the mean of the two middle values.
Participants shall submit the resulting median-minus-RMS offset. 2.2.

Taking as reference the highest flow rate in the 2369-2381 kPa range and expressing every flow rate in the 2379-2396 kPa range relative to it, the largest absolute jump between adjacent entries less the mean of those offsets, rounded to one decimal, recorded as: 3.0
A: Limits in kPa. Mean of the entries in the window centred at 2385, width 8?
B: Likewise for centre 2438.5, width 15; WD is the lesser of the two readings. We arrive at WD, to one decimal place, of 11.2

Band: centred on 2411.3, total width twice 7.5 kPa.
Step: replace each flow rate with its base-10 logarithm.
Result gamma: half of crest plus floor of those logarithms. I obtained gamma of 1.12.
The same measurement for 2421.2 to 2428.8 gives 1.08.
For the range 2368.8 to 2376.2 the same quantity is 1.12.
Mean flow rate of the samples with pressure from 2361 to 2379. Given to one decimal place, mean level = 13.4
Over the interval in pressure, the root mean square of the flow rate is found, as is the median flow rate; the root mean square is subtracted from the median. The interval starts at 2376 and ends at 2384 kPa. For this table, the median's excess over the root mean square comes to -0.28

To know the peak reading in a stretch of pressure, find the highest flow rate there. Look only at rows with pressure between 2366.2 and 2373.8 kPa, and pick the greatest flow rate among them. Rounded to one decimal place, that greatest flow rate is 13.6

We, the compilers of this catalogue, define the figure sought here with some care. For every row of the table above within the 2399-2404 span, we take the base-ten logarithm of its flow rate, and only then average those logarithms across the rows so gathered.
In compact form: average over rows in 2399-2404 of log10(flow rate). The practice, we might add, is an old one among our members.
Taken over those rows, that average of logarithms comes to 1.15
